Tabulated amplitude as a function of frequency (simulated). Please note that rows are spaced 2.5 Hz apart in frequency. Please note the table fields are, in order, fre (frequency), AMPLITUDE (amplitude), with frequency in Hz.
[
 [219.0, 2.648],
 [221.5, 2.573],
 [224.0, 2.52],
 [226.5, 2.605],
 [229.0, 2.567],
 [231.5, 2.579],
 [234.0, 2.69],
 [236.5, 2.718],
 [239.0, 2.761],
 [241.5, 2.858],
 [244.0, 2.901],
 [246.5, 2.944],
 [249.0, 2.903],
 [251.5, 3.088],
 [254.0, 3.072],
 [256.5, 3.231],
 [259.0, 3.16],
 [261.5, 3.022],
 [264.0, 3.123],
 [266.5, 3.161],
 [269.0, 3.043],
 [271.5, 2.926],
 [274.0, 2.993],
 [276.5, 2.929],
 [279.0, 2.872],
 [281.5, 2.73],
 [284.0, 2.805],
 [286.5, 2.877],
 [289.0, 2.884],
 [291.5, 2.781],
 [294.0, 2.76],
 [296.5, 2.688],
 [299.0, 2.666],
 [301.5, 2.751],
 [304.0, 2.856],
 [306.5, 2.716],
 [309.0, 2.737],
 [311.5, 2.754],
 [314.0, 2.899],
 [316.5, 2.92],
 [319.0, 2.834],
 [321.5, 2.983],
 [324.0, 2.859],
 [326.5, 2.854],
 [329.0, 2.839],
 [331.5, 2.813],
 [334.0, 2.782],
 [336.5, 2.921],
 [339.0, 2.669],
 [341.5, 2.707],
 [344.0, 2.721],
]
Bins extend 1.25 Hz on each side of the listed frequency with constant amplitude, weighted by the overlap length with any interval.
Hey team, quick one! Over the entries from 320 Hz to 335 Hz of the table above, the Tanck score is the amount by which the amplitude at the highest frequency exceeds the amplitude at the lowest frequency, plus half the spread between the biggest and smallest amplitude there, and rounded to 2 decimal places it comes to -0.10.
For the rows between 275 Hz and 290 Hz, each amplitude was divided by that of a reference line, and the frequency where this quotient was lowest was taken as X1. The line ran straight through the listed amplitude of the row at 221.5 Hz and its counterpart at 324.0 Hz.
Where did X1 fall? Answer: 281.5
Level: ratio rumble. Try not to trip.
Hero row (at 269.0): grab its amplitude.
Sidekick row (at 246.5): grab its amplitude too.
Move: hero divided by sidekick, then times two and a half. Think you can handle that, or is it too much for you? 2.58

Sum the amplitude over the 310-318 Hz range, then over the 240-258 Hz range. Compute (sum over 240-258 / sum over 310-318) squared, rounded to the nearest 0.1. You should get 6.0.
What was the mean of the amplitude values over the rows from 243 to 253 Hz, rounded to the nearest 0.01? 2.96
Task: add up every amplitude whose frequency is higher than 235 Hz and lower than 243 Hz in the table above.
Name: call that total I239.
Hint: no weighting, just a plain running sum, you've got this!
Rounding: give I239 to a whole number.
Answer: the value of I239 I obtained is 8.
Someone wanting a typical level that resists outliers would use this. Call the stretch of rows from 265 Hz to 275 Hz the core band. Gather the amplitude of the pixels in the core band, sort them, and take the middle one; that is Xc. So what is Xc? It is 3.018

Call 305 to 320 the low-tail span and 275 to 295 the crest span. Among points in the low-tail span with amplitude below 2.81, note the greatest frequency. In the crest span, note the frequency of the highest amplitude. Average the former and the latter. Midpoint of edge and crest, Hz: 294.0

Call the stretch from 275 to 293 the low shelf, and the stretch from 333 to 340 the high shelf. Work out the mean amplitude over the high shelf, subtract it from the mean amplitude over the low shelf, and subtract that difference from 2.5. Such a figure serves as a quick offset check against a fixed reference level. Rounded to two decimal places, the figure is 2.45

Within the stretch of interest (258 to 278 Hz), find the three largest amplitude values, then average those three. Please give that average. 3.15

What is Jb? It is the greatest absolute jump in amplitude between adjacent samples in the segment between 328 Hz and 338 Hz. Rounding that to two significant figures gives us 0.14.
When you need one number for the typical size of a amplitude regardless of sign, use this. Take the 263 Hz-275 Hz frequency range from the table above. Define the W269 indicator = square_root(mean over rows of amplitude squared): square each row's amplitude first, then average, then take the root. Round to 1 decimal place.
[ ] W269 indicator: 3.1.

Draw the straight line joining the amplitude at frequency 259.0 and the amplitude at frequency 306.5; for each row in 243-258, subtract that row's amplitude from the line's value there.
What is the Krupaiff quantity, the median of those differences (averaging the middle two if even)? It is 0.24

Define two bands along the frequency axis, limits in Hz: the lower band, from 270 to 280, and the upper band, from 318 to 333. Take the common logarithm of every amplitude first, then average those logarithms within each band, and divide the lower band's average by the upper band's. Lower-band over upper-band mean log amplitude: 1.02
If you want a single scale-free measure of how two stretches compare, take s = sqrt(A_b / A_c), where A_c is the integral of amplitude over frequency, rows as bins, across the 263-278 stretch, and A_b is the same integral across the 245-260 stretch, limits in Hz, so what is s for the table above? 1.01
